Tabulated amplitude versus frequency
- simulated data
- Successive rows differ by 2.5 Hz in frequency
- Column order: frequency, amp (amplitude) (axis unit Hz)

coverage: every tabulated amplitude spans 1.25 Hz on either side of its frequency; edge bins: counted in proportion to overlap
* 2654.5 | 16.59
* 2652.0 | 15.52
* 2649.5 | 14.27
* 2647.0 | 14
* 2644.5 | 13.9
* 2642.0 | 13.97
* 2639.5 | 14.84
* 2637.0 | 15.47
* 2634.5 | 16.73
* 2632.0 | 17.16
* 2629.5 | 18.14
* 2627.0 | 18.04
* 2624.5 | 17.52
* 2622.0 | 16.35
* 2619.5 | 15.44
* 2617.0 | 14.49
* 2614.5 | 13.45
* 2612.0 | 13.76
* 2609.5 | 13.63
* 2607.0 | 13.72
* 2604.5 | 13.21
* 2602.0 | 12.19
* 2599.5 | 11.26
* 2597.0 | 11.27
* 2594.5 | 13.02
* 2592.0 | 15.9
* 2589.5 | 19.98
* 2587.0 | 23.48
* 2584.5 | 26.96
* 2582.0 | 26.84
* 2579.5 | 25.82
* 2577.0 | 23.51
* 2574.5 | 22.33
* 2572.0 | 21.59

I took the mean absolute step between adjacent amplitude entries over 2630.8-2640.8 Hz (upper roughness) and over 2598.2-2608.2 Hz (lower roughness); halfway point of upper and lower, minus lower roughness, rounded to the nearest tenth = 0.0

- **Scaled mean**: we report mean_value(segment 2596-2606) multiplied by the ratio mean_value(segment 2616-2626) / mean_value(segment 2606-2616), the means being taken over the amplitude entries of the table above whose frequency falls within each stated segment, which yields 14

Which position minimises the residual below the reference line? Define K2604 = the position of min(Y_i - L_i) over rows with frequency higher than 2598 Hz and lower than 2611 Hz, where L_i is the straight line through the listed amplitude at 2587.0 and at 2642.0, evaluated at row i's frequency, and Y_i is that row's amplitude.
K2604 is 2599.5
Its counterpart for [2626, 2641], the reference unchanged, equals 2639.5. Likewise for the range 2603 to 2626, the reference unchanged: 2604.5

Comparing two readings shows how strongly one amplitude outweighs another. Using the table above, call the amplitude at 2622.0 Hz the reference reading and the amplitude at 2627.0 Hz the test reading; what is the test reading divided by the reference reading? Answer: 1.10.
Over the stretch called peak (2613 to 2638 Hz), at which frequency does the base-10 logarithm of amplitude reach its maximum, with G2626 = 2629.5 Hz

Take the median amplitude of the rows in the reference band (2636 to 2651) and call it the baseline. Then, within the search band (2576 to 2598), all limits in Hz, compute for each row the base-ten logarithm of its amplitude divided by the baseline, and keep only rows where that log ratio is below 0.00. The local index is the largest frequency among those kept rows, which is 2597.0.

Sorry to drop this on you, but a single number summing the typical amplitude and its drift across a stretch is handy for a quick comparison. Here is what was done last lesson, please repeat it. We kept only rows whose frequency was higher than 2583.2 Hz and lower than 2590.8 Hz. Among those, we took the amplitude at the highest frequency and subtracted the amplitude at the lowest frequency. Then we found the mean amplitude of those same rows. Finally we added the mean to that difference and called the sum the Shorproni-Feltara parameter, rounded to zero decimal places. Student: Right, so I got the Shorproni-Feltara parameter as 16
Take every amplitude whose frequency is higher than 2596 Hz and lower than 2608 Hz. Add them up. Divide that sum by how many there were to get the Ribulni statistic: 12.3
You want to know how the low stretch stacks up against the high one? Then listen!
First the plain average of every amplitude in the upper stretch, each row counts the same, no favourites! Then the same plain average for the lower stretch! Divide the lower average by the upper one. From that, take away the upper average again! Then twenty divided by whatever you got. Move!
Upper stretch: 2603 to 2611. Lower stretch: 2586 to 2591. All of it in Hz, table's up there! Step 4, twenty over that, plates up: -1.68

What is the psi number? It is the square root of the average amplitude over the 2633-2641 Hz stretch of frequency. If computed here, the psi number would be 3.96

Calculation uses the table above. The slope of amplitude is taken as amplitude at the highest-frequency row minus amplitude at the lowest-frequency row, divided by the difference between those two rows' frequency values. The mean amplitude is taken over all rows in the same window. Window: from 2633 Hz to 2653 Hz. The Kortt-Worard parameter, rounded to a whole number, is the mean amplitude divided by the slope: -215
